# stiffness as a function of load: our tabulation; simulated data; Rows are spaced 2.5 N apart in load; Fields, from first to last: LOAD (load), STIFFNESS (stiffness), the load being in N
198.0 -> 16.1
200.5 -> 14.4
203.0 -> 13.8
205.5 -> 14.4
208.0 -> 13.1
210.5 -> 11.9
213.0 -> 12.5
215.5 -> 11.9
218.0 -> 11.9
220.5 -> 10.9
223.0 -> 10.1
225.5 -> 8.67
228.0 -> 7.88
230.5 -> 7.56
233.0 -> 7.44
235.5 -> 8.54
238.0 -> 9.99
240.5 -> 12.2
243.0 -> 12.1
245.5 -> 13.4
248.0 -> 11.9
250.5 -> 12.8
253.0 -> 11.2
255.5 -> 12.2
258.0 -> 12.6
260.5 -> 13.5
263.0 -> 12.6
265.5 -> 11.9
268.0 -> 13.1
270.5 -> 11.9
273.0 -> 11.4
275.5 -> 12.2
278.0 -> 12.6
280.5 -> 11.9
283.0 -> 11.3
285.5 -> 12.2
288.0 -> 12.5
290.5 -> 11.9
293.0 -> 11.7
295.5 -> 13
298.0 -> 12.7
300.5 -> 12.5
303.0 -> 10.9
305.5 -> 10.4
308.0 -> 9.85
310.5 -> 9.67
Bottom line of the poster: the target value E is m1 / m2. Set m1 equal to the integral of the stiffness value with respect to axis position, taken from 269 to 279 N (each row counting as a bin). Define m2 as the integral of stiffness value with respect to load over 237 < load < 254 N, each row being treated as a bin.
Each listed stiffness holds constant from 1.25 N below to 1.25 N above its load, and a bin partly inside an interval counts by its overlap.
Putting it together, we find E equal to 0.59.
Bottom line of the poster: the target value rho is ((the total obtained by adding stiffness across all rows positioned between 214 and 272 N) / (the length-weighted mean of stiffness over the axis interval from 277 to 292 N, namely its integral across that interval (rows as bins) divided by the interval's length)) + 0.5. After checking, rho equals 22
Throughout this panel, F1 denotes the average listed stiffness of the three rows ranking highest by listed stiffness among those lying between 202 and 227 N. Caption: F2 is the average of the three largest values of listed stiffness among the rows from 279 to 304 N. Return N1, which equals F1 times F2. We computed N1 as 175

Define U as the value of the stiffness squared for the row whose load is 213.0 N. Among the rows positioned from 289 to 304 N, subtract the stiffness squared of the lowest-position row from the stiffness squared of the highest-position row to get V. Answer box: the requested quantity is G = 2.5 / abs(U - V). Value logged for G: 0.014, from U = 156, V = -23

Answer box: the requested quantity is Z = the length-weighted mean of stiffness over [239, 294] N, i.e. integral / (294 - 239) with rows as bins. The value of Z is 12.2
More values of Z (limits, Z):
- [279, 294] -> 11.9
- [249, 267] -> 12.4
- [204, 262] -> 11.3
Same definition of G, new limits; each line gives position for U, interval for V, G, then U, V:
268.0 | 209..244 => 0.015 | 172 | 5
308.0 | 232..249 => 0.232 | 97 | 86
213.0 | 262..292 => 0.014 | 156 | -17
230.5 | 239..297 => 0.068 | 57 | 20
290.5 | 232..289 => 0.061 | 142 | 101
